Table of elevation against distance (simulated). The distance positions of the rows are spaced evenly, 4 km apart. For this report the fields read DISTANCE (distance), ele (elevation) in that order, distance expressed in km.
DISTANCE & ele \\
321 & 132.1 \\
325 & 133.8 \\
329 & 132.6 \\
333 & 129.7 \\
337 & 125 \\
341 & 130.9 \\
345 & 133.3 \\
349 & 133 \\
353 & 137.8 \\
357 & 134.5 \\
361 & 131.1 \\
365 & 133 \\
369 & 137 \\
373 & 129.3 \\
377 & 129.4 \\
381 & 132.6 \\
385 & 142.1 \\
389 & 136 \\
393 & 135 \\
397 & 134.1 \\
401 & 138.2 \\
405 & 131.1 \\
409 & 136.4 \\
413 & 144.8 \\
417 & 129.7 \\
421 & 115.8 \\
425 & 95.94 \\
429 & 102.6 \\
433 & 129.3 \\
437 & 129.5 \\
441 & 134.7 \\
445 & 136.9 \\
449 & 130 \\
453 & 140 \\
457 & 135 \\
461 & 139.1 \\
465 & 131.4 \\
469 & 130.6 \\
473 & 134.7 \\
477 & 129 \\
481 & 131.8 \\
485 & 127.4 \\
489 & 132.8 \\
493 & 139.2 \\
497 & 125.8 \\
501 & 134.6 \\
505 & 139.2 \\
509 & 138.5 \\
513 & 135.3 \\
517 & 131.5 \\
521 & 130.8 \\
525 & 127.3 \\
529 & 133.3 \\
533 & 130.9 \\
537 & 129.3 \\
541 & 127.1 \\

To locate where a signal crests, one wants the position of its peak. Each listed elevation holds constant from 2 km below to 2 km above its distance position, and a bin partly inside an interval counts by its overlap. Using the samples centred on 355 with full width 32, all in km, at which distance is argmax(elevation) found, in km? 353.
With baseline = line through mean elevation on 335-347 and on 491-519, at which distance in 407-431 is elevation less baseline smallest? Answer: 425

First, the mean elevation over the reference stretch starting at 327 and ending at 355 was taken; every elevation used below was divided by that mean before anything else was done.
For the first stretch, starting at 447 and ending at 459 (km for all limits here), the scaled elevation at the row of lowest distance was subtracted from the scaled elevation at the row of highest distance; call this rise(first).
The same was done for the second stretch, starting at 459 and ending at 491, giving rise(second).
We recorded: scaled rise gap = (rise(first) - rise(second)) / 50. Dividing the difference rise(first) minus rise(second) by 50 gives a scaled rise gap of 0.0017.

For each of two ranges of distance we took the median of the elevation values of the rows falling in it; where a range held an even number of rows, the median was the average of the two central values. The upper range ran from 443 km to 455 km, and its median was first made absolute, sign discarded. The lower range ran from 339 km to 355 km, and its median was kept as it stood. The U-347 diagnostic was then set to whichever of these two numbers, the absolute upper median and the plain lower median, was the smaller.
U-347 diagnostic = 133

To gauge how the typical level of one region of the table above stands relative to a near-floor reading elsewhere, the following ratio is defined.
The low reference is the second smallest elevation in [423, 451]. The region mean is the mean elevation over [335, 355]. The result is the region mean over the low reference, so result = 1.287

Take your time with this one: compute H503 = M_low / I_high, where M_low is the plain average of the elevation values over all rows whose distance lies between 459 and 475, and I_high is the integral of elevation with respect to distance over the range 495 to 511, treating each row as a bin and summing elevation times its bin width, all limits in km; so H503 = 0.0622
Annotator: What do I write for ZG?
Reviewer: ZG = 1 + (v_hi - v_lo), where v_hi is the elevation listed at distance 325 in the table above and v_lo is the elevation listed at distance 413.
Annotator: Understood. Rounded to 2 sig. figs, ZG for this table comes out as -10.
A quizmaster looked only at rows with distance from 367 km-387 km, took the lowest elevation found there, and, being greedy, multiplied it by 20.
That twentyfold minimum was 2586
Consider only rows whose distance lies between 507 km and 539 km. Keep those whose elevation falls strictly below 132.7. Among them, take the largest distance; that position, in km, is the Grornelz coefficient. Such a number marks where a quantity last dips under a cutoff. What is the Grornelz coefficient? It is 537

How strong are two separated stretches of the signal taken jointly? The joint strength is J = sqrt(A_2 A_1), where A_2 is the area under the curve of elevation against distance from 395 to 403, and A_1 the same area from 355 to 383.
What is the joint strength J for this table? 2010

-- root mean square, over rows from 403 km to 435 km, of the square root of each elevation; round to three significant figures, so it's 11.1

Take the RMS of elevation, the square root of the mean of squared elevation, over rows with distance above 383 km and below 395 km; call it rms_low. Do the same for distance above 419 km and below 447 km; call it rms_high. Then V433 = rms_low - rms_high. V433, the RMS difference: 16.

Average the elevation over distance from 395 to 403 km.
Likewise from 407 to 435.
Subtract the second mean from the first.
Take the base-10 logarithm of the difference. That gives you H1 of 1.1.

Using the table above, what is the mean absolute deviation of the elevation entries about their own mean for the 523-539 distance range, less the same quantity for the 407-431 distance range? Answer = -14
